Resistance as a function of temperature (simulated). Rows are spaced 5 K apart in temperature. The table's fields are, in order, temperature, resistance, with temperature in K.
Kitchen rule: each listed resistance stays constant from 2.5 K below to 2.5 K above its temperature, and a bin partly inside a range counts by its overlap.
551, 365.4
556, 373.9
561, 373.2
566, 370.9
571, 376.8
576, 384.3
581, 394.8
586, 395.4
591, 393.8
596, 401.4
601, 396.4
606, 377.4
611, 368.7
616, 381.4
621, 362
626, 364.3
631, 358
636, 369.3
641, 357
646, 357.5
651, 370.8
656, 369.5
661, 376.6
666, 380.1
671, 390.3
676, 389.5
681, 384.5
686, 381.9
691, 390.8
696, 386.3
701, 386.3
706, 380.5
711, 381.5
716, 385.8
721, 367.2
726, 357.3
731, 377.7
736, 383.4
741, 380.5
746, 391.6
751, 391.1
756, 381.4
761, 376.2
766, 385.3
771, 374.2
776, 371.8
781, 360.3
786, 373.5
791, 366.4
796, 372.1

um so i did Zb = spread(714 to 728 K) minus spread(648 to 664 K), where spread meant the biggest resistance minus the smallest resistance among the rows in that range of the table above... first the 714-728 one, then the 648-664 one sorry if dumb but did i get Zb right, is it 21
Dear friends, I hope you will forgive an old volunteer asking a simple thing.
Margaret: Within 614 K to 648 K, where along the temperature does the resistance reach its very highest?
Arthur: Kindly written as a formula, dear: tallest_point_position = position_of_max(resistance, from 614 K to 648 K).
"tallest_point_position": 616 K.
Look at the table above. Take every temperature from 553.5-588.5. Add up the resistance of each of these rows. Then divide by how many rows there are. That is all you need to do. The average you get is 381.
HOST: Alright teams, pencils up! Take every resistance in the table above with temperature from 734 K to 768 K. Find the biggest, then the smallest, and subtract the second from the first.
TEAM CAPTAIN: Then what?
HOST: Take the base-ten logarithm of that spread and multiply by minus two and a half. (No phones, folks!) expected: -2.97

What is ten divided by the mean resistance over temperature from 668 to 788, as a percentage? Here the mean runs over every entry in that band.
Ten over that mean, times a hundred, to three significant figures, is 2.63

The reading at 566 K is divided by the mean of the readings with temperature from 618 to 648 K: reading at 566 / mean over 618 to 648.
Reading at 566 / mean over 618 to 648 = 1.03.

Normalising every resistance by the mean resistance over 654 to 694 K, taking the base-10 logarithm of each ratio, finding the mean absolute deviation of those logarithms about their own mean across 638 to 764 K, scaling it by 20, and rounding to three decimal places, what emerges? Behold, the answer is 0.188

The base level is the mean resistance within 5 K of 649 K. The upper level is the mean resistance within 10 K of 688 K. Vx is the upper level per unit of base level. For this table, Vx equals 1.06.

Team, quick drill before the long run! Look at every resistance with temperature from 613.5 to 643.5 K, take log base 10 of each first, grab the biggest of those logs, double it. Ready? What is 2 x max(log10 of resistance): 5.16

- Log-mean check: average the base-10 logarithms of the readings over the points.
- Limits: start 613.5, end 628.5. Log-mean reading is 2.57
